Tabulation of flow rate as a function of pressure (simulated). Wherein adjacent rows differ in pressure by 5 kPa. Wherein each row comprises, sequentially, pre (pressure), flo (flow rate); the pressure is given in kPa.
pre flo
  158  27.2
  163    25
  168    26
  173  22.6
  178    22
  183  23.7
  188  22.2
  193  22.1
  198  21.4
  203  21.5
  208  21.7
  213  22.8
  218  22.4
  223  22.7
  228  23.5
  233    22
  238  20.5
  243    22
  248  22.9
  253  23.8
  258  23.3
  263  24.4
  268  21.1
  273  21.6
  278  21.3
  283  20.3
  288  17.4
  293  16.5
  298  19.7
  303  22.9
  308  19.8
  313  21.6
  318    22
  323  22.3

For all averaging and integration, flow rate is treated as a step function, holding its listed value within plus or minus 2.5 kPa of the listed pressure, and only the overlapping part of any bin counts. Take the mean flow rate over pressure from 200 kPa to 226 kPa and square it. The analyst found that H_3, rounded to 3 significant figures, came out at 494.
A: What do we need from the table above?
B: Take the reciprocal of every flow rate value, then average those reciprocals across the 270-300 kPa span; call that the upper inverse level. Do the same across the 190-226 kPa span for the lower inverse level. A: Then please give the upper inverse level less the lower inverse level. 0.0066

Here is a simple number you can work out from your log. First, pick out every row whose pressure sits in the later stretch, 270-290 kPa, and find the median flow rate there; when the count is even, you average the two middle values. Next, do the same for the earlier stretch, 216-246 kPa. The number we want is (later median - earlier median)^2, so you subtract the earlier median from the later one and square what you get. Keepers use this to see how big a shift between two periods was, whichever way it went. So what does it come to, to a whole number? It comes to 2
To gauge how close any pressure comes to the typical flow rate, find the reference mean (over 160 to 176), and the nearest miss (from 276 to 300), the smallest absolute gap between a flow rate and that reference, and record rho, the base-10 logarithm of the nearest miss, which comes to 0.5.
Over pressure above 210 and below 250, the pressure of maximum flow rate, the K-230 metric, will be 228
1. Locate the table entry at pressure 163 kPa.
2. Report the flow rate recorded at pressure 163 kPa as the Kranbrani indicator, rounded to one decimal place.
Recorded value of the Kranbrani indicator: 25.0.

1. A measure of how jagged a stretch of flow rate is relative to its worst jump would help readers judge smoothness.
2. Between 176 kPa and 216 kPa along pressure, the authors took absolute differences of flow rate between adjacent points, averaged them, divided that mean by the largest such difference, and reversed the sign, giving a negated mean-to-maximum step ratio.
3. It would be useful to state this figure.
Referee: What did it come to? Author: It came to -0.45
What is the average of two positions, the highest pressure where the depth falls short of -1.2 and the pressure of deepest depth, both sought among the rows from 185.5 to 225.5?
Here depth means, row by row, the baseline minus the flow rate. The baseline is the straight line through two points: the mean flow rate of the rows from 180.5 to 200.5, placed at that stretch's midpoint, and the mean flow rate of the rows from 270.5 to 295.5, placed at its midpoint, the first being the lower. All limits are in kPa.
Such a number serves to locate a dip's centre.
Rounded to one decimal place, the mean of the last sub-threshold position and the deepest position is 210.5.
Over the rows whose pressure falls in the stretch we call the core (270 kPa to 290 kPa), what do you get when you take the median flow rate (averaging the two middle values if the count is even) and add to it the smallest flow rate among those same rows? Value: 38.2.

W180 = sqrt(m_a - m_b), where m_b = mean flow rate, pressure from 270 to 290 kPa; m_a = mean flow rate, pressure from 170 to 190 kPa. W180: 1.6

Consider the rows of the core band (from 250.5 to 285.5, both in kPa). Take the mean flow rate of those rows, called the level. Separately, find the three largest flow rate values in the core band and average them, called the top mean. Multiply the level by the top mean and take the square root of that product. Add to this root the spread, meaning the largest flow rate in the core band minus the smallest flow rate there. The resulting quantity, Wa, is 27.1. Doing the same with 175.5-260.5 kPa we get 26.3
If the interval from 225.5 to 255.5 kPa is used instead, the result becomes 26.2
